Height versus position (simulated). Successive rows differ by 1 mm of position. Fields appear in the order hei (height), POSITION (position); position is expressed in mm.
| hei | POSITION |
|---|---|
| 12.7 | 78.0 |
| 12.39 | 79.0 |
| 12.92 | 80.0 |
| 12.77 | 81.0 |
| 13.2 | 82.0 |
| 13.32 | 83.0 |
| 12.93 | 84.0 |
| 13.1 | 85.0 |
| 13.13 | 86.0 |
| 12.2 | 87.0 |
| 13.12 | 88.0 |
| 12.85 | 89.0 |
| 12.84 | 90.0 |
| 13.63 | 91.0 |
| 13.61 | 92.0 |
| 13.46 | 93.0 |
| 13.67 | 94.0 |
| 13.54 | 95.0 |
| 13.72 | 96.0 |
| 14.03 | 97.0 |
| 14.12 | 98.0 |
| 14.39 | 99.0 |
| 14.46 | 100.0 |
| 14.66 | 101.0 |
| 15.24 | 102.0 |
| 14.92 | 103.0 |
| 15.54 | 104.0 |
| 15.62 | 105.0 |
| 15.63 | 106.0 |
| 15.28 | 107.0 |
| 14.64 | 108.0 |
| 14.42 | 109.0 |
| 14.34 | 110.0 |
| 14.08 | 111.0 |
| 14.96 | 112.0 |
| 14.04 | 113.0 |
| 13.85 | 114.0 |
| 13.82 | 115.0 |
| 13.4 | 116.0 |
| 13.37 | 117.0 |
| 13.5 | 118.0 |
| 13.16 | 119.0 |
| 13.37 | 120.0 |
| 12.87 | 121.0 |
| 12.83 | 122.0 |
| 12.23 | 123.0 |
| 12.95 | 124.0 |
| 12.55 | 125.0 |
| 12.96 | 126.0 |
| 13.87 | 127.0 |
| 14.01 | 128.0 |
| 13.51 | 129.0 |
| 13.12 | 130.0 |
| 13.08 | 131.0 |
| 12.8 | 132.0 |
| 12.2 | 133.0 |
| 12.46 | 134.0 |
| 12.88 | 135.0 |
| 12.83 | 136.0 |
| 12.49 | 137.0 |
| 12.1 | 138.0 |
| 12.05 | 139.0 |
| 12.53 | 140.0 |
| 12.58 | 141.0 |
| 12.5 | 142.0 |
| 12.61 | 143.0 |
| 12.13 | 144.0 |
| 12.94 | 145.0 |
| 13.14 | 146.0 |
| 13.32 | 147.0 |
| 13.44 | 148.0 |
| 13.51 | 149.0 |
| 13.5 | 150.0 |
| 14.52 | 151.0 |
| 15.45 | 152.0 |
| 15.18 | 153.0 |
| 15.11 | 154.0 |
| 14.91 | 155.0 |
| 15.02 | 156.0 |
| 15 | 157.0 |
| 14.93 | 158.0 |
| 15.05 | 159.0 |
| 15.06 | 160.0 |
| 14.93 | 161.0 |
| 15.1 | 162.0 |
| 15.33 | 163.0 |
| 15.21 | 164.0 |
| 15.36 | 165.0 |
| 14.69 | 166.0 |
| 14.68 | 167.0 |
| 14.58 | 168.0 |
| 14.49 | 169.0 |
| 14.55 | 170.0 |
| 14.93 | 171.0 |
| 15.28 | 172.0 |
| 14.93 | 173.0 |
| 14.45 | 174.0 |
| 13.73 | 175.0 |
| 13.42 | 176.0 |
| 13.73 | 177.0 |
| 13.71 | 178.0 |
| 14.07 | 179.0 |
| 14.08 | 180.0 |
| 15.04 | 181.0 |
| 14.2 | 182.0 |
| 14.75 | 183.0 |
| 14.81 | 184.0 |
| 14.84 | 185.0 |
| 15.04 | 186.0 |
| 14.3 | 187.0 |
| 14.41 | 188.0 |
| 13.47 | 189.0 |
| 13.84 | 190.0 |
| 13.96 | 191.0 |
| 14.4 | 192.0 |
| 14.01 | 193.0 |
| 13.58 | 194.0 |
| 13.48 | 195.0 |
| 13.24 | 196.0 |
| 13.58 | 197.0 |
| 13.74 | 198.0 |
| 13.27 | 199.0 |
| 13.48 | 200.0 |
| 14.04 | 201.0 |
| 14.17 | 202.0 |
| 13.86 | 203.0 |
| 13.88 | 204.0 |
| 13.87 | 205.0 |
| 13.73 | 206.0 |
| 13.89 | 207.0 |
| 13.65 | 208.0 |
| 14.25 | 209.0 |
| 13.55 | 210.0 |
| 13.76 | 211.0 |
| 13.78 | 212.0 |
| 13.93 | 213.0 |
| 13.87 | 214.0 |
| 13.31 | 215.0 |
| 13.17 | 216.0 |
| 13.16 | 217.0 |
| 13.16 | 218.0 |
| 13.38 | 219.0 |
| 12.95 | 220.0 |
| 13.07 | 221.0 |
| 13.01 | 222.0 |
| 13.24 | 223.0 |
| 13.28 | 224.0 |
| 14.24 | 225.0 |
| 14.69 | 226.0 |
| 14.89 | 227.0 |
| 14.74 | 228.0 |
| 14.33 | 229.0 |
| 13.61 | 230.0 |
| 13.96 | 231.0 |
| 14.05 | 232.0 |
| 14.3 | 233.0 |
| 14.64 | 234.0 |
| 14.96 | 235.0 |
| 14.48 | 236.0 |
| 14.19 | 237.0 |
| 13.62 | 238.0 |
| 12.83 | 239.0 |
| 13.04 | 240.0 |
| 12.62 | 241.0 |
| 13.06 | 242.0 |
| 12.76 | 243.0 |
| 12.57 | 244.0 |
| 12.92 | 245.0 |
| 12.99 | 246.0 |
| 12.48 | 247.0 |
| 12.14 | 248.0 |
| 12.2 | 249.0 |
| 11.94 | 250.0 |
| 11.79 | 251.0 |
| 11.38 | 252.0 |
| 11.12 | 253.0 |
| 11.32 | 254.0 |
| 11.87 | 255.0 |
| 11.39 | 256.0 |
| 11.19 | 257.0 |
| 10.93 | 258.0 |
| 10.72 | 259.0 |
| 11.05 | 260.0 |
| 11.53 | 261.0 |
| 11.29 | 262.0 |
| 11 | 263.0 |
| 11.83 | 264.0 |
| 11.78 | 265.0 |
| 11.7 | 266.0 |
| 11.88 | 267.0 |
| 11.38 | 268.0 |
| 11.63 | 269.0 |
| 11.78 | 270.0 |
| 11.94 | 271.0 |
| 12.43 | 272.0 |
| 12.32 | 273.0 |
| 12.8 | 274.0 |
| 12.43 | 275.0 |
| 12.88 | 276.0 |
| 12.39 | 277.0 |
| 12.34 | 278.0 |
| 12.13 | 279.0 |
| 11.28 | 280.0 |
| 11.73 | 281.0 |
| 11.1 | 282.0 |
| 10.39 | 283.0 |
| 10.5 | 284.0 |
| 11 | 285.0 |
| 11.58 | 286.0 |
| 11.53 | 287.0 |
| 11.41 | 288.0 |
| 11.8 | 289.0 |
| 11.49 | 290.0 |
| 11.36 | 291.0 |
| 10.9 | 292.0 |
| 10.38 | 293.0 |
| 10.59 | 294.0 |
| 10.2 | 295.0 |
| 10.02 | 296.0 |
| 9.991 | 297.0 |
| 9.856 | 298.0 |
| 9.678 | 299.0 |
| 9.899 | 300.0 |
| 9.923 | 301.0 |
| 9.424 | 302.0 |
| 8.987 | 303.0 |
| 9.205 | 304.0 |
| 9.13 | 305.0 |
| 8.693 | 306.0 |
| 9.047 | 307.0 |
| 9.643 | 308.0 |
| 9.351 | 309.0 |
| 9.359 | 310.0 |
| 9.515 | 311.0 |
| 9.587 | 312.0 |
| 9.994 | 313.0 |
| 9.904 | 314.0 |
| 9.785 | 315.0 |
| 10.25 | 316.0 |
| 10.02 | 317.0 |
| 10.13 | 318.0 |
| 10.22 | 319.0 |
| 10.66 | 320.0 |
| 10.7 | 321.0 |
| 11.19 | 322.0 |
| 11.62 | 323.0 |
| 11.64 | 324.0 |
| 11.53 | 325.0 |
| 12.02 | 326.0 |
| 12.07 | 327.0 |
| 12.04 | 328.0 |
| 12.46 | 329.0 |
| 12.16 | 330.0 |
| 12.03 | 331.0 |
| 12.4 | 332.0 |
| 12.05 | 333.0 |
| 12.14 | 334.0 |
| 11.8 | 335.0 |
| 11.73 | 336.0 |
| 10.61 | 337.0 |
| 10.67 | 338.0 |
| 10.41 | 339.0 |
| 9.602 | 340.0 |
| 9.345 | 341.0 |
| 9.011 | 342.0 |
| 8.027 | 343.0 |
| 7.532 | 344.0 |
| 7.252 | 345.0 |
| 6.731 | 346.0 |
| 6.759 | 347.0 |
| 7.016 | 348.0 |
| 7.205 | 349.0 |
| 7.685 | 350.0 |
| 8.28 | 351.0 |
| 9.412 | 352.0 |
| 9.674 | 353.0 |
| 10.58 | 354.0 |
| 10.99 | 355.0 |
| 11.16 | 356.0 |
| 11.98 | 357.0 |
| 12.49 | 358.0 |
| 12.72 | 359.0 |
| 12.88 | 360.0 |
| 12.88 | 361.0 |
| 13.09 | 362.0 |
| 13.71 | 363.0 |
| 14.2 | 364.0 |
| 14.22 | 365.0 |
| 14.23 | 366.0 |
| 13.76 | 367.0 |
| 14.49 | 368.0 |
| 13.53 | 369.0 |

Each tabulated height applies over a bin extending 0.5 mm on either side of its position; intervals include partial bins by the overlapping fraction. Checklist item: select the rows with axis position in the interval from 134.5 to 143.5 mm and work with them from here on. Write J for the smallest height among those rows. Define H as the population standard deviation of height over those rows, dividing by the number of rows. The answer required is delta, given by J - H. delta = 11.8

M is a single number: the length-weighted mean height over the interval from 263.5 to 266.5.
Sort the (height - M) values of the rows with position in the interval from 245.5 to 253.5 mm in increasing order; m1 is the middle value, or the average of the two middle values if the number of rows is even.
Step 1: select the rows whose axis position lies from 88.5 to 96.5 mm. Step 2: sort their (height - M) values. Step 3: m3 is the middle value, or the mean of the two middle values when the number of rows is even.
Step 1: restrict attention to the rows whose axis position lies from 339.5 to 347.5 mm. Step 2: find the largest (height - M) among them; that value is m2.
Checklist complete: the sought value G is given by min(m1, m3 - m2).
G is 0.3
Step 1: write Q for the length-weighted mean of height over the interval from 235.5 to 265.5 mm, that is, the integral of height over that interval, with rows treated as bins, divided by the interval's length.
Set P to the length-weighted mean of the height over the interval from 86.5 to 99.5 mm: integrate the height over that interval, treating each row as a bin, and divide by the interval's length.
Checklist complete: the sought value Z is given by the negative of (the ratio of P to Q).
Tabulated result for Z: -1.11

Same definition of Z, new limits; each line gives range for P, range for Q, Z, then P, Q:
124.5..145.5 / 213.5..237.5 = -0.92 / 12.8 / 13.86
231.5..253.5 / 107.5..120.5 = -0.93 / 13.0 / 13.92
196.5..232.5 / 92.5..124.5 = -0.98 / 13.7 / 14.07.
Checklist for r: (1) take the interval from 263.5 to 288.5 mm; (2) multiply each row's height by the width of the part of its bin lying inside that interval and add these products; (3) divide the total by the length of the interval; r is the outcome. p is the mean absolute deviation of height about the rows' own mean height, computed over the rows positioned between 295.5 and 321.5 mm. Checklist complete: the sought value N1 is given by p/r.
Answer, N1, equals 0.034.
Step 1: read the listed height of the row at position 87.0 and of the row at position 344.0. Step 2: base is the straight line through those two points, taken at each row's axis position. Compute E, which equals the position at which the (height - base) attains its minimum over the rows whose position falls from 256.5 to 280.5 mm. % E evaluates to 259.0 mm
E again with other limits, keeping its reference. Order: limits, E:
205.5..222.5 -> 220.0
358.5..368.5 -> 359.0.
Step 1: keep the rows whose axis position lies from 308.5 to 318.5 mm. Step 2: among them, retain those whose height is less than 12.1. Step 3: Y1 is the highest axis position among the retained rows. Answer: 318.0 mm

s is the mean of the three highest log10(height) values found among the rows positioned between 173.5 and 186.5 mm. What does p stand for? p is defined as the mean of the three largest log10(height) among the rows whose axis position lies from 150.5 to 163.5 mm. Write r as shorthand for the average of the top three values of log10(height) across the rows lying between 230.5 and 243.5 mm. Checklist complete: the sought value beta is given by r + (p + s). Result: 3.53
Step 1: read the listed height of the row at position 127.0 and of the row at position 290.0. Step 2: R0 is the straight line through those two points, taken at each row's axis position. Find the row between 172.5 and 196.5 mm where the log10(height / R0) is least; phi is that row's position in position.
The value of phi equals 176.0 mm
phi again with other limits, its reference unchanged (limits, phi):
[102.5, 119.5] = 119.0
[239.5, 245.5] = 244.0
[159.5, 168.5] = 168.0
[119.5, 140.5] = 123.0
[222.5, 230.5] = 223.0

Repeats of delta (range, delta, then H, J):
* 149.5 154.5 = 12.8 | 0.70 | 13.5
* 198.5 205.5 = 13.0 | 0.29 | 13.27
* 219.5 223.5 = 12.8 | 0.11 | 12.95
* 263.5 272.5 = 11.1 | 0.27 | 11.38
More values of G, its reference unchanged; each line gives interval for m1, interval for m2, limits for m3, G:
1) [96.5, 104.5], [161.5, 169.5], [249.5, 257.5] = -4.0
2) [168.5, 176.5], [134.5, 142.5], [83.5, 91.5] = 0.1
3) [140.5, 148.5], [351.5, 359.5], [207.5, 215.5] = 1.0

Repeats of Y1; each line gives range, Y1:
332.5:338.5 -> 338.0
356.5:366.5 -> 357.0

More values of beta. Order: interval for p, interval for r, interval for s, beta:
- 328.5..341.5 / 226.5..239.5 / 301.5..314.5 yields 3.26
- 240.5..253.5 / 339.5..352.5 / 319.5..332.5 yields 3.18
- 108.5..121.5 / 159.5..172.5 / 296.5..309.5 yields 3.35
